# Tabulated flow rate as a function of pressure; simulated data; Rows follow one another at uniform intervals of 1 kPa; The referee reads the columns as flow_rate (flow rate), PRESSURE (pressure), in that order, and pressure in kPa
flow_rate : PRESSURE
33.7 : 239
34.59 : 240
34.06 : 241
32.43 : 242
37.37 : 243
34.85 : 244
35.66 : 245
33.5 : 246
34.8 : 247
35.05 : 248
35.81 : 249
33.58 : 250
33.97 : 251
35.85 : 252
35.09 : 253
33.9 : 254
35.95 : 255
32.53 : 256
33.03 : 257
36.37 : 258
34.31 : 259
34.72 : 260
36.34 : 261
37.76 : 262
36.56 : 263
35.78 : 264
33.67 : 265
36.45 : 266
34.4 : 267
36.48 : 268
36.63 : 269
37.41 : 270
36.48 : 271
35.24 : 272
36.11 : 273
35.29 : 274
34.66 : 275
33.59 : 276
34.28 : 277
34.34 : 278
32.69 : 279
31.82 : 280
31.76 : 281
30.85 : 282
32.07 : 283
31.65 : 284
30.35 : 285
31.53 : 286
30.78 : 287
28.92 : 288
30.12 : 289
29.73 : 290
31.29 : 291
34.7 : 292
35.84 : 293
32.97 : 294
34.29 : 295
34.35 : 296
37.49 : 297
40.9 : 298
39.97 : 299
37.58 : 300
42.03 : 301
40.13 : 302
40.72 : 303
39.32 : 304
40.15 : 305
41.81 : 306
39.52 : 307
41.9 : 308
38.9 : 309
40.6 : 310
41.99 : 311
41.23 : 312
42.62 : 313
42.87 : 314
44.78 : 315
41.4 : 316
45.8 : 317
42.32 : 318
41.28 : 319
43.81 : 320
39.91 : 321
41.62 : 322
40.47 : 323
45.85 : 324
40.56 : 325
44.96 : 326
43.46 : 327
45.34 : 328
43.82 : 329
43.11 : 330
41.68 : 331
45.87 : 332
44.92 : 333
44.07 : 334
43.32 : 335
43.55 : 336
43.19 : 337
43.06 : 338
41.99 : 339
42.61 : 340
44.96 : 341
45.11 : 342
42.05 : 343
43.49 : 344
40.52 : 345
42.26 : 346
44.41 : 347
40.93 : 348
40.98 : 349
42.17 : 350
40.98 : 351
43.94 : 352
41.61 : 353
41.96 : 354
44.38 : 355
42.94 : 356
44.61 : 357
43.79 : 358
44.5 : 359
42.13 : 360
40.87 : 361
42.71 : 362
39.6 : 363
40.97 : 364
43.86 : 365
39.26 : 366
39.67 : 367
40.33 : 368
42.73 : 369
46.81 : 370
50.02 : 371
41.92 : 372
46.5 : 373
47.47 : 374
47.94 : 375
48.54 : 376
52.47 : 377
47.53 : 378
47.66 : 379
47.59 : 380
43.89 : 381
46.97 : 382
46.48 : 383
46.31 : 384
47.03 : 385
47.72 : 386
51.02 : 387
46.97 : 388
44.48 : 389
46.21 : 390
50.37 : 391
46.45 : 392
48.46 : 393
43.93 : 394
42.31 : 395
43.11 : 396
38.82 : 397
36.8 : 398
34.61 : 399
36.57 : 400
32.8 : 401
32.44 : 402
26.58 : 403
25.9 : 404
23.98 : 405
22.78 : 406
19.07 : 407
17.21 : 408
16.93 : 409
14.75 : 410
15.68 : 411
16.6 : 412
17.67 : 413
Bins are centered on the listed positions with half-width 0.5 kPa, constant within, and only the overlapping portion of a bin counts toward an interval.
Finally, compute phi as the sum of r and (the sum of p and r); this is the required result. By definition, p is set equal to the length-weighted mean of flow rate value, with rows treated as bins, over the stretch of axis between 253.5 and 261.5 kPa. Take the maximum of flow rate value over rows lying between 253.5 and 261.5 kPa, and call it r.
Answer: 107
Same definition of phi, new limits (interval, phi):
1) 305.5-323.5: 133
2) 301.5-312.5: 125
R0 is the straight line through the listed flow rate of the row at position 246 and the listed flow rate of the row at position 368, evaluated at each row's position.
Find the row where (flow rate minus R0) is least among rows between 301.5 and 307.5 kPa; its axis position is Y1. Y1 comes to 304 kPa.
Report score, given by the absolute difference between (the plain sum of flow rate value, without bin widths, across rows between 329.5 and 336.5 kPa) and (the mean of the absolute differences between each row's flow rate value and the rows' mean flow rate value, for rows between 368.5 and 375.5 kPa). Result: 304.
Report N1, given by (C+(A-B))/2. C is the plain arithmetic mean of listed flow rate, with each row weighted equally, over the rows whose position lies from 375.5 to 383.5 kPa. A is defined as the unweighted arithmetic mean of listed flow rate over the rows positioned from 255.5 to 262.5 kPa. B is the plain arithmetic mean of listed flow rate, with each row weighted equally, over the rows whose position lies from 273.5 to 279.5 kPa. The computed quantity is 24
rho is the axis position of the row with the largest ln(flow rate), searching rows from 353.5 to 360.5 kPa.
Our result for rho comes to 357 kPa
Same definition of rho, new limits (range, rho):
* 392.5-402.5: 393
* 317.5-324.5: 324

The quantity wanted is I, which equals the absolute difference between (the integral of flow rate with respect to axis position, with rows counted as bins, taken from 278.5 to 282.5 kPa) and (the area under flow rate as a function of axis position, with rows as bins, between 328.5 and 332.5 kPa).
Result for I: 47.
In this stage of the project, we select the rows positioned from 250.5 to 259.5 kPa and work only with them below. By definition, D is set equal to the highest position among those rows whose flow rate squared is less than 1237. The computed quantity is 259 kPa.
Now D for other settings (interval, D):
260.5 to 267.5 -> 267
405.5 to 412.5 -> 412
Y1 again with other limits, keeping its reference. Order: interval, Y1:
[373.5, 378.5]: 378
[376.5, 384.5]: 381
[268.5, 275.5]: 275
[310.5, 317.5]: 316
